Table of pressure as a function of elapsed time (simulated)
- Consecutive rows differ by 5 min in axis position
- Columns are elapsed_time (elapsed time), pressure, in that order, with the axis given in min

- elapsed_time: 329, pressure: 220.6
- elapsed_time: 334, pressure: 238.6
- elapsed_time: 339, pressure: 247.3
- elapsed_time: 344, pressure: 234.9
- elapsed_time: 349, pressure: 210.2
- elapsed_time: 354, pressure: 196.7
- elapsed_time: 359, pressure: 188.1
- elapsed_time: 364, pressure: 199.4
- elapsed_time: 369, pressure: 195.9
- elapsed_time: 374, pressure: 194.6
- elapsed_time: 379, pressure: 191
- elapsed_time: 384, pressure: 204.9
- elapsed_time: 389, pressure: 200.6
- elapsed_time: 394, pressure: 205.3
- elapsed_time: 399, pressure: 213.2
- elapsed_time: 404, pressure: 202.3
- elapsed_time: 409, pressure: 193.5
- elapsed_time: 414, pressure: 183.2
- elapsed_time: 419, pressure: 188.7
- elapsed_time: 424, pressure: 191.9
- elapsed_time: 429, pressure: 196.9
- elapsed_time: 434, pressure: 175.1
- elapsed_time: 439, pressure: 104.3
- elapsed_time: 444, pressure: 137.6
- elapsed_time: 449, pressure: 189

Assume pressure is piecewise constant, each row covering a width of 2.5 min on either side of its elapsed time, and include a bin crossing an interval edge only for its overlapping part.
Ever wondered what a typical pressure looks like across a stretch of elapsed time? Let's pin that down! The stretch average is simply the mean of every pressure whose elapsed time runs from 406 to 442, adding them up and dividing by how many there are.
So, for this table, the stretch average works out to 176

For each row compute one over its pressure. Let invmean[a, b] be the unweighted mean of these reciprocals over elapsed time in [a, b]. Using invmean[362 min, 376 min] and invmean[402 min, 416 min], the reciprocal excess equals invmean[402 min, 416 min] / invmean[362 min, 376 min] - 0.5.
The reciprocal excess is 0.52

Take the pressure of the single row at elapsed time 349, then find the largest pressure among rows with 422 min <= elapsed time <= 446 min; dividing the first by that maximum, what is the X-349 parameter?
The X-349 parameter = 1.07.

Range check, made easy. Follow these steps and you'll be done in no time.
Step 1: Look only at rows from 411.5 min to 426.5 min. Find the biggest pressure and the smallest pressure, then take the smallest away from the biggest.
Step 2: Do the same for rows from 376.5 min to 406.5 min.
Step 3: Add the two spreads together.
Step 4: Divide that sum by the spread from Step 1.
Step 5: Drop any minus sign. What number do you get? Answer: 3.6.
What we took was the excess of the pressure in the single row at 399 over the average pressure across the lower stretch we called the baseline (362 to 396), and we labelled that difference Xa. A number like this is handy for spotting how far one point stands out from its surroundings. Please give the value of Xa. 14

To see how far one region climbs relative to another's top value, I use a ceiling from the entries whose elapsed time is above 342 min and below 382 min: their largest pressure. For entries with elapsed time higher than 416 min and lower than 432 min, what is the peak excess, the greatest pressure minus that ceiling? -38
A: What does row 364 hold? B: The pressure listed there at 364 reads 199.4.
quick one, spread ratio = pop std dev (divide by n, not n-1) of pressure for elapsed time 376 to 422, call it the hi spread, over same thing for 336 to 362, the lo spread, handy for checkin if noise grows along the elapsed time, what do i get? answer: 0.4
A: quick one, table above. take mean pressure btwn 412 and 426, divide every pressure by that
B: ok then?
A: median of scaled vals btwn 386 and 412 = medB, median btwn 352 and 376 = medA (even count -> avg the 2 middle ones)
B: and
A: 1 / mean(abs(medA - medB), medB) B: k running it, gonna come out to 1.80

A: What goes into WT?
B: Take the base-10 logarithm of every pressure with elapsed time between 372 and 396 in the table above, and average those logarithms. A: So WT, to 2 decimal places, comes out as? 2.30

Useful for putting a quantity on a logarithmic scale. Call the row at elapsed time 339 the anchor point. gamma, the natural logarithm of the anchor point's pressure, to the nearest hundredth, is 5.51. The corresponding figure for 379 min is 5.25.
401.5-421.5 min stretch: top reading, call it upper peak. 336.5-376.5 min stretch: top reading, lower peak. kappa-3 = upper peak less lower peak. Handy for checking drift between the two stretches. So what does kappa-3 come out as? -45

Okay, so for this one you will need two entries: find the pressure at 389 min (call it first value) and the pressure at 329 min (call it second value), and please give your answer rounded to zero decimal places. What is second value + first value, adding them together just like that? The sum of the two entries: 421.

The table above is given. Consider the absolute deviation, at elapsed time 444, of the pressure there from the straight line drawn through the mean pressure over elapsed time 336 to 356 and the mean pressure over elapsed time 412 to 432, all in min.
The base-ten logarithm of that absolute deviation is 1.63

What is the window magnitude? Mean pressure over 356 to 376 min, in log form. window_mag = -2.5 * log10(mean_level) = -5.72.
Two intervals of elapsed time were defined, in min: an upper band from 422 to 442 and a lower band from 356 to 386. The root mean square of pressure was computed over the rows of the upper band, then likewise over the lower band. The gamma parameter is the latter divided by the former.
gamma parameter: 1.14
